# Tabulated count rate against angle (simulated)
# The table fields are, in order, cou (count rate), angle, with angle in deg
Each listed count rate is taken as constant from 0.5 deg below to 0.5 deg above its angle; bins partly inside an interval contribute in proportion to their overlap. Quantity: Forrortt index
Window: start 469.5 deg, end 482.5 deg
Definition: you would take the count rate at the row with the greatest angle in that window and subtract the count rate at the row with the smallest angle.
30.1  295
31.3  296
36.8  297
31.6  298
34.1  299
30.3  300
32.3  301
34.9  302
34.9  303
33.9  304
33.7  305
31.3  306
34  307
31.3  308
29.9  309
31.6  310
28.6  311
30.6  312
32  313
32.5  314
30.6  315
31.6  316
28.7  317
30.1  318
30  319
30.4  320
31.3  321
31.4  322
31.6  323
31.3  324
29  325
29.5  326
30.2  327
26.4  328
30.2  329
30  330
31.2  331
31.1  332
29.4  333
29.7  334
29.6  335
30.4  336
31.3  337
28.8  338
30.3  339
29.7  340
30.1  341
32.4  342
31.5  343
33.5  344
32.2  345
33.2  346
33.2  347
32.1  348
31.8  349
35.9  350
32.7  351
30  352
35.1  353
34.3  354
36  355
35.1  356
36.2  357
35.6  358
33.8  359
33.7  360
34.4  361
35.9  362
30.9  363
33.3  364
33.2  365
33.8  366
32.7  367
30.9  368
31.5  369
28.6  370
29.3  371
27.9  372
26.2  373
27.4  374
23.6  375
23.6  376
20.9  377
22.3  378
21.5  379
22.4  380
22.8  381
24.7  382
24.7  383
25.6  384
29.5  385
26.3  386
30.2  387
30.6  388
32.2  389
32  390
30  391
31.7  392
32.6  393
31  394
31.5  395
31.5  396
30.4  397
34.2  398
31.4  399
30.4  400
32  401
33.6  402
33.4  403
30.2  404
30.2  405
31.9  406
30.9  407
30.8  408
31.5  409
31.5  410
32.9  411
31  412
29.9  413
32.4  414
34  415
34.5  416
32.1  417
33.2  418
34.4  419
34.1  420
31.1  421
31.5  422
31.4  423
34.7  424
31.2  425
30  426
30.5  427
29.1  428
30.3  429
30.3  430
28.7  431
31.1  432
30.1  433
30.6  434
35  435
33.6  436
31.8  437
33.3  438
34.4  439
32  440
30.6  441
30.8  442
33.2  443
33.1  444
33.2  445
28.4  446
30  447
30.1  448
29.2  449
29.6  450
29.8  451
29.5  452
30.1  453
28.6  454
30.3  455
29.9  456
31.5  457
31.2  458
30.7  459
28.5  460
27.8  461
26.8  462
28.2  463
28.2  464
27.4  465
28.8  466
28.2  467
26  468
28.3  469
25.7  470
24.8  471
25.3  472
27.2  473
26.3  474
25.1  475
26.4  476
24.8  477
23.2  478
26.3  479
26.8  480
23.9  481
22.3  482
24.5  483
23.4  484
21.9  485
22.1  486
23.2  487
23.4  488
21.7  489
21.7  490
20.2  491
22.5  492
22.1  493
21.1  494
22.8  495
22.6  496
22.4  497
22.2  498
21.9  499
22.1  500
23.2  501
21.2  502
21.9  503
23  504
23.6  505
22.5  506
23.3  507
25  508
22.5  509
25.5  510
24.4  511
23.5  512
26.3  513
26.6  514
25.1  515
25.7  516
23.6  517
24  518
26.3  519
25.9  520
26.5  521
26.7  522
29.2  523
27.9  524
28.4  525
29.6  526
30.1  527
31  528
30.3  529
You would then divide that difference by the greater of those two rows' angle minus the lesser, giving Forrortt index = -0.28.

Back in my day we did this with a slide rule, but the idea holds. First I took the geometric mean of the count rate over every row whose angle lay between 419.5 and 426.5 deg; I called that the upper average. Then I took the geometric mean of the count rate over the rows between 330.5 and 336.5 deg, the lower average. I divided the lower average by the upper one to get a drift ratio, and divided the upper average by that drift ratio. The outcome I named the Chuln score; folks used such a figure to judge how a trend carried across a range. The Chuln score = 33.8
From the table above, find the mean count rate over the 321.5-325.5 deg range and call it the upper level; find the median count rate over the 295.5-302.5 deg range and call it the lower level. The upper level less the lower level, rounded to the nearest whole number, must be -1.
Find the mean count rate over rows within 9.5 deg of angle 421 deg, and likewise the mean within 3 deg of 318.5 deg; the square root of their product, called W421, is 31.1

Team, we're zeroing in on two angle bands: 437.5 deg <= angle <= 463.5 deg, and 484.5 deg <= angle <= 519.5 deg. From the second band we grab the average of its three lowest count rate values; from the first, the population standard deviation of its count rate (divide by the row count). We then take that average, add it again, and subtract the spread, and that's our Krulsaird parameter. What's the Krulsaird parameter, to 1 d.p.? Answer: 39.8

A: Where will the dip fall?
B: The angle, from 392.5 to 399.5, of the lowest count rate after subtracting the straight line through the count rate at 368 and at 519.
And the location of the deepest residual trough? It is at 397 deg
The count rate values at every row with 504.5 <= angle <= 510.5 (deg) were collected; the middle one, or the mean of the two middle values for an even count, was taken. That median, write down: 23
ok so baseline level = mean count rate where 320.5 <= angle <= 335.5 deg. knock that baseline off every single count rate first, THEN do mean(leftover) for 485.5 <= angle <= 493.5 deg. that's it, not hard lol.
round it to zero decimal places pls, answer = -8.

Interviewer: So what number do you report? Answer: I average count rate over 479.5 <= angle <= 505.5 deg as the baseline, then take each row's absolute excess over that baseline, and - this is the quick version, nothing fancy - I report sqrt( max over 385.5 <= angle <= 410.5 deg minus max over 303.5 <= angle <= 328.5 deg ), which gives 0.45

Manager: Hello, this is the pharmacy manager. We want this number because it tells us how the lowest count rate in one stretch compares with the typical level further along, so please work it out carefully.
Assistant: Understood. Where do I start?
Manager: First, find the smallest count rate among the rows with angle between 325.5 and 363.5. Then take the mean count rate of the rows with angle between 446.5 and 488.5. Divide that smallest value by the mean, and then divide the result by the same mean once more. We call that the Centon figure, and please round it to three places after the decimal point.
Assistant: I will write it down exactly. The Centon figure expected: 0.036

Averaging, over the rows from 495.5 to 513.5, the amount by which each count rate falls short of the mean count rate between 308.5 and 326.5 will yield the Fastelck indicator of 7.4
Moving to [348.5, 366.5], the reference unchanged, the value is -3.4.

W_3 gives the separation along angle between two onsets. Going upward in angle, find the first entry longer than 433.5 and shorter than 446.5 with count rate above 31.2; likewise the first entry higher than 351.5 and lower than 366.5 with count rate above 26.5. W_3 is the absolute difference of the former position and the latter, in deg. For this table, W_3 83 deg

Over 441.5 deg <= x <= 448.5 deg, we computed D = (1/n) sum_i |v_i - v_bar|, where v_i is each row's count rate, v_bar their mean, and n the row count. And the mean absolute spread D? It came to 1.6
